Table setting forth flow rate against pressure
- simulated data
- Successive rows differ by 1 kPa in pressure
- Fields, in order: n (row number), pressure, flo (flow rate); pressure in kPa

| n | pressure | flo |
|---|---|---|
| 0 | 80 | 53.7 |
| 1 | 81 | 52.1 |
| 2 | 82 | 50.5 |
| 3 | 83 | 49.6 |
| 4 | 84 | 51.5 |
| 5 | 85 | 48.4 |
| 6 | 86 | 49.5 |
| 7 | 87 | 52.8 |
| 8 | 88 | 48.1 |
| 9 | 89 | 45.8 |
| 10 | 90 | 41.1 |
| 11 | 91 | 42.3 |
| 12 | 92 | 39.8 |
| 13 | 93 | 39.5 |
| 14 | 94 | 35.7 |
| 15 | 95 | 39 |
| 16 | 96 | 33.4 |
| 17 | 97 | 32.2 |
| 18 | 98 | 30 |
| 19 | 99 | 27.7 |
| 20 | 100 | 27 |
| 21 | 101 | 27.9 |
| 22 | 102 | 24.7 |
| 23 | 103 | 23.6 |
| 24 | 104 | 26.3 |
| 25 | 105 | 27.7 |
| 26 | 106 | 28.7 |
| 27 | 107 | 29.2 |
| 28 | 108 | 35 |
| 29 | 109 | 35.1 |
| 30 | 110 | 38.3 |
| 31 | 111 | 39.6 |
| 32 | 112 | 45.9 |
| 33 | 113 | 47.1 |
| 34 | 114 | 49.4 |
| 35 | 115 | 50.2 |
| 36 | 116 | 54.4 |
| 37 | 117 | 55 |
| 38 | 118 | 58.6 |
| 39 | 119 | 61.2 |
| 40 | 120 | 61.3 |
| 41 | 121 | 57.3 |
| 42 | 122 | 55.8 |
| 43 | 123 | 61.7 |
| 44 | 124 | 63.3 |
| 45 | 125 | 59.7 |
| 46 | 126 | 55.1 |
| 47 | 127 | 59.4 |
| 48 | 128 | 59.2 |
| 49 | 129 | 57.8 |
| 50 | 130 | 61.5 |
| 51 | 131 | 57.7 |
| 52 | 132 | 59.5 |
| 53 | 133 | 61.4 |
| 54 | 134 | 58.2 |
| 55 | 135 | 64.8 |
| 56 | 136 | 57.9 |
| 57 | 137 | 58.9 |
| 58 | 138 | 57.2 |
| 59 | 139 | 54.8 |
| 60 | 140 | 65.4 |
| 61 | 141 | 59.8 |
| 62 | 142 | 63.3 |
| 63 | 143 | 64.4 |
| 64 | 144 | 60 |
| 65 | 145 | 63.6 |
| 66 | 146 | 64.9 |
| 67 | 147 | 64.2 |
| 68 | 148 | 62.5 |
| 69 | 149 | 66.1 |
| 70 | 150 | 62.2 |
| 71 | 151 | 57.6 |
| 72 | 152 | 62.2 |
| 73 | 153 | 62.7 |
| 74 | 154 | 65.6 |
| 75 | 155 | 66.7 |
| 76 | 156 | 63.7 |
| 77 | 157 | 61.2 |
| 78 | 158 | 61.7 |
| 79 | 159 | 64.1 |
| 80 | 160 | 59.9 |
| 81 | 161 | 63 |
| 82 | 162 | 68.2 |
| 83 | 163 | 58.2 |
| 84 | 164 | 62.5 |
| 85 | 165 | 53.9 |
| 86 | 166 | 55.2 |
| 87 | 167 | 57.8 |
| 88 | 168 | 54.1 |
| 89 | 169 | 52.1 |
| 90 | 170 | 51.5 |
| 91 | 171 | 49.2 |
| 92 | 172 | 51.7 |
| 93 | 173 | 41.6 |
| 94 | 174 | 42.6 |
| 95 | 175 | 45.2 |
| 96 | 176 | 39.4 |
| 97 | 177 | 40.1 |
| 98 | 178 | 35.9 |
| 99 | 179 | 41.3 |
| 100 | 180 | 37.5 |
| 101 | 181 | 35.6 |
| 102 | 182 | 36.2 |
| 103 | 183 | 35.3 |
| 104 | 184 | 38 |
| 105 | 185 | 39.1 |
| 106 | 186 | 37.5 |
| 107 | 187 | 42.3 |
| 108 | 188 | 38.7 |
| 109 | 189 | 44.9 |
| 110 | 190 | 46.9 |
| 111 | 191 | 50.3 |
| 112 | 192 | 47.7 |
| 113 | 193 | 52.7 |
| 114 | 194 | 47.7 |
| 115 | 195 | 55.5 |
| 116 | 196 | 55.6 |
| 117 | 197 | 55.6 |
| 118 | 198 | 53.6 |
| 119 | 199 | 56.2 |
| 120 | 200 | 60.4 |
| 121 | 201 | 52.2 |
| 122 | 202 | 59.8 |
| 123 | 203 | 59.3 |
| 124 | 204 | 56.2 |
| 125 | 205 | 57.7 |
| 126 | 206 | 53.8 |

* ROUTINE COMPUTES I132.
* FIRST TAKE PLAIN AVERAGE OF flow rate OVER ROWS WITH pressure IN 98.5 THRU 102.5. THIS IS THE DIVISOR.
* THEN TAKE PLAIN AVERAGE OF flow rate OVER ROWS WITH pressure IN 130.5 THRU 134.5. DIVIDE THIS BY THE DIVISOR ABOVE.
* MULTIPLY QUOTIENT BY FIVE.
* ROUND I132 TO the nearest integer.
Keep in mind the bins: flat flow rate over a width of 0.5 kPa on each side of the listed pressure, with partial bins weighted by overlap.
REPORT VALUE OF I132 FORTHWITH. 11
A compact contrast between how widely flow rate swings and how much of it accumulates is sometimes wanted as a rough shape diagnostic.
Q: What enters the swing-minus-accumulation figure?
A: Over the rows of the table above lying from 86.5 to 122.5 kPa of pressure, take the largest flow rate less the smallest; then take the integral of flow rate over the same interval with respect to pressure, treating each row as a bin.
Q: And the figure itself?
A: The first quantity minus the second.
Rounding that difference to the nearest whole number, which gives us -1429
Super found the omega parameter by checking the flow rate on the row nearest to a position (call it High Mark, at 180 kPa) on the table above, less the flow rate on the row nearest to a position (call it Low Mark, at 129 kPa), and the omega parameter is -20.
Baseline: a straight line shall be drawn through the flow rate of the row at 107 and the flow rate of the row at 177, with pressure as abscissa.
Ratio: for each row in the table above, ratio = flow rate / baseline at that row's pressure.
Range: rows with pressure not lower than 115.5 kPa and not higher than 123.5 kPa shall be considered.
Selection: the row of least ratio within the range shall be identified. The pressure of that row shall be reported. 122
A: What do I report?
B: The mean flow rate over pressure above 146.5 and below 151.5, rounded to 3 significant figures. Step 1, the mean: 62.5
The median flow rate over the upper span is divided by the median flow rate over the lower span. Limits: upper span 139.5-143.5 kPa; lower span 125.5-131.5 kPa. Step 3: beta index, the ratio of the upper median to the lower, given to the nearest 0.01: 1.09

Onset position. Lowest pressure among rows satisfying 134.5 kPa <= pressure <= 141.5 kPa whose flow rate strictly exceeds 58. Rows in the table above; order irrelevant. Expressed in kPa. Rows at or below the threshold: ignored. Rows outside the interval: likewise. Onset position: 135 kPa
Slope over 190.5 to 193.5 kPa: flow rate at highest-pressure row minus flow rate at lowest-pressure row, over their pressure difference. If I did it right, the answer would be 1.2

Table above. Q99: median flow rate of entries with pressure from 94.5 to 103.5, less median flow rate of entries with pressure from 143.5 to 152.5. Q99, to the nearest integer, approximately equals -35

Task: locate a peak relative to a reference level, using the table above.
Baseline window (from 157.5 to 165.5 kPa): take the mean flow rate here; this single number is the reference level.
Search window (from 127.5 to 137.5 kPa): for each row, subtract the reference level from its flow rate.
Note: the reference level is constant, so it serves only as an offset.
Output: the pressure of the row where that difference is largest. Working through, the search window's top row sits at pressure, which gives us 135 kPa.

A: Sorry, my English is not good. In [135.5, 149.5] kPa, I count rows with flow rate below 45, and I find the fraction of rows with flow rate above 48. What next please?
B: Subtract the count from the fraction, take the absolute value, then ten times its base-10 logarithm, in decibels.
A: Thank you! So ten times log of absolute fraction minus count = 0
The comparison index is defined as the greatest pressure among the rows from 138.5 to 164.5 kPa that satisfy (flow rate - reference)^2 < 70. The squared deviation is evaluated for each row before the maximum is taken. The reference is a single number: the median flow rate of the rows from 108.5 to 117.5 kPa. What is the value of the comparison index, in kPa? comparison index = 139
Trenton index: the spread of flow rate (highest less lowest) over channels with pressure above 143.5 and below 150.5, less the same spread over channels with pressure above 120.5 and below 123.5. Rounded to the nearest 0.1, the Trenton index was 0.2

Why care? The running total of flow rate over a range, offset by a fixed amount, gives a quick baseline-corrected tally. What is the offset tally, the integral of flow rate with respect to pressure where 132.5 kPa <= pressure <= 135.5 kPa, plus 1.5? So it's 186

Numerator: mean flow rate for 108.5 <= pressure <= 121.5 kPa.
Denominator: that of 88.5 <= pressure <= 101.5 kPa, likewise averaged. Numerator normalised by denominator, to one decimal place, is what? 1.4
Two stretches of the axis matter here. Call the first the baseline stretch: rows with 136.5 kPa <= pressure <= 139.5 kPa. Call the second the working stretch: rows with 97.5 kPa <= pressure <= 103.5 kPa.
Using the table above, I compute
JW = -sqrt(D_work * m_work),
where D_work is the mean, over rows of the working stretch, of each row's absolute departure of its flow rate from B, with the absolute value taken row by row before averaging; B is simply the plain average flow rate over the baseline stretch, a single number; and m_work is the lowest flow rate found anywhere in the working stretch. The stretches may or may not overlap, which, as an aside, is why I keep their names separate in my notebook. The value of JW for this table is -27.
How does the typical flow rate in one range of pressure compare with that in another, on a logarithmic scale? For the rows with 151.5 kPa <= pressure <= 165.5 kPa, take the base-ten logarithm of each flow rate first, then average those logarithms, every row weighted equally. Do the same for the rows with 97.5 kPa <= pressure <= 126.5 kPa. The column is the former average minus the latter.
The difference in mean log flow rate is 0.18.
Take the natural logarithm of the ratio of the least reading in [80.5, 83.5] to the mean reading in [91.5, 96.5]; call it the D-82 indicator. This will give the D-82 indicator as 0.3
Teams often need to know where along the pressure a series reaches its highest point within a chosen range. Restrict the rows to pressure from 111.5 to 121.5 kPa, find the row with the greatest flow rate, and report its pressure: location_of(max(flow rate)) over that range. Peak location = 120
